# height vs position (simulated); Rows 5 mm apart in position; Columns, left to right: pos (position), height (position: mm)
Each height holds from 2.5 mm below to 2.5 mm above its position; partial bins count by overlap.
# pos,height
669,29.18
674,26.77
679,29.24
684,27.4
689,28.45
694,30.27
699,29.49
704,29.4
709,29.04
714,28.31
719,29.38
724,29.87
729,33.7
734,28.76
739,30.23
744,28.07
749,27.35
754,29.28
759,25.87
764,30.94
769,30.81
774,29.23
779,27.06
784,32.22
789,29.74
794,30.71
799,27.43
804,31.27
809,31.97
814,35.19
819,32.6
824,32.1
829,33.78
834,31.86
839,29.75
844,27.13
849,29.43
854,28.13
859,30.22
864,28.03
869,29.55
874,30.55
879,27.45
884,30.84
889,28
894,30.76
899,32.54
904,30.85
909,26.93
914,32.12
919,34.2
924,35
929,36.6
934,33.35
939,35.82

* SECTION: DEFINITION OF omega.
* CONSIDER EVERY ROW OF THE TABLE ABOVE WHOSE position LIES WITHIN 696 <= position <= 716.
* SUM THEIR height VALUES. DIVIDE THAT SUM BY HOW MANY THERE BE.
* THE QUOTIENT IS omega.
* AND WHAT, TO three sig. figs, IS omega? 29.1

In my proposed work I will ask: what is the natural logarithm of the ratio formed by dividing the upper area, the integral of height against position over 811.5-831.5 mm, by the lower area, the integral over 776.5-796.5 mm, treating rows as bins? 0.11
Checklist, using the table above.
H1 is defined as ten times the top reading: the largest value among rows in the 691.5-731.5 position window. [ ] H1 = 337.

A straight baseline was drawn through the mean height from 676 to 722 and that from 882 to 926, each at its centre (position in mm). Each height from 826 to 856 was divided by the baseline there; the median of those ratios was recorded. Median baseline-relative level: 0.97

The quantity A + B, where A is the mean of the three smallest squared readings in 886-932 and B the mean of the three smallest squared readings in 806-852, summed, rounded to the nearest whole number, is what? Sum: 1648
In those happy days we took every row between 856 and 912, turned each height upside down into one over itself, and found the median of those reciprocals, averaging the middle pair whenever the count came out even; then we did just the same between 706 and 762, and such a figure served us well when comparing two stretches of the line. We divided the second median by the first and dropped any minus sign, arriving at 1.04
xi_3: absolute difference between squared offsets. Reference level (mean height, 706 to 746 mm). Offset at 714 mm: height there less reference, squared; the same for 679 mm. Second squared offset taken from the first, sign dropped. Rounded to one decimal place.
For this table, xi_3 1.7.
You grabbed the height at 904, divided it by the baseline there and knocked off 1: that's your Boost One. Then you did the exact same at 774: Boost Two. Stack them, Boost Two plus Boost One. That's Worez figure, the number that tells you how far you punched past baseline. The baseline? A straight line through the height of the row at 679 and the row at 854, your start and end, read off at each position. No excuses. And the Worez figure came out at 0.13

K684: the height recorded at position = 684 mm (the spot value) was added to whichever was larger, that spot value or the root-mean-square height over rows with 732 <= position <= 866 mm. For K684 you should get 57.4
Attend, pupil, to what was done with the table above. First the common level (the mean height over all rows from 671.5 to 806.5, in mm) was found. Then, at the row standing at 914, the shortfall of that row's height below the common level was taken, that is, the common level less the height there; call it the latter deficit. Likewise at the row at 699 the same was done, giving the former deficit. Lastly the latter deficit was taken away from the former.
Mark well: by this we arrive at 2.6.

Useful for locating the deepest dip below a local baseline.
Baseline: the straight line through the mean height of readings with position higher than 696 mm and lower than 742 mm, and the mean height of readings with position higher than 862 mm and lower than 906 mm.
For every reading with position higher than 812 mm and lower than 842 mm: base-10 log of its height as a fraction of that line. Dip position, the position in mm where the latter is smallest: 839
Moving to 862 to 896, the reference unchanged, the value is 879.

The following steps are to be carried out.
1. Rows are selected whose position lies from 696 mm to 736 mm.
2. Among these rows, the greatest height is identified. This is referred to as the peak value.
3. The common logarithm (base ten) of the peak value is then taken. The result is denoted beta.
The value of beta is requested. 1.53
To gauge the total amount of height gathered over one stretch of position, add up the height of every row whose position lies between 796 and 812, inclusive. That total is 90.7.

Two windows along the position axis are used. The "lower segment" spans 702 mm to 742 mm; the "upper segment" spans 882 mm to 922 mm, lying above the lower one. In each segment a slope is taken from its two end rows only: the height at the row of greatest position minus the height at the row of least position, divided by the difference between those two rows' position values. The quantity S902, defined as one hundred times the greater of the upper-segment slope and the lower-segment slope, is 10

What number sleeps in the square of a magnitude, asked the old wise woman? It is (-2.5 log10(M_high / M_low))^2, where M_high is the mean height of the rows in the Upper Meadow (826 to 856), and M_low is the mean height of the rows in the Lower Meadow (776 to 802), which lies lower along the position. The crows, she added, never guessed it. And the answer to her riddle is 0.0005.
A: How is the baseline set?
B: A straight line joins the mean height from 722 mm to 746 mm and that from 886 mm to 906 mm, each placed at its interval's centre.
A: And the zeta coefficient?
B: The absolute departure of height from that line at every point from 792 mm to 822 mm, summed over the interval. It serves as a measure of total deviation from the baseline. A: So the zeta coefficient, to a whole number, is 13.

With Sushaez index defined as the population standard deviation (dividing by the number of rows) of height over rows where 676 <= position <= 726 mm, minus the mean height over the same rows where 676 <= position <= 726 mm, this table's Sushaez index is -28.3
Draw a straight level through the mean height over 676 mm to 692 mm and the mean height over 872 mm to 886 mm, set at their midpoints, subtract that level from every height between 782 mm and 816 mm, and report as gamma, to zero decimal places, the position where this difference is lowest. 799 mm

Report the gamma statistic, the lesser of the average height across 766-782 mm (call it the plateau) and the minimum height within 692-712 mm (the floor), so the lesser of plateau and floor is 29.0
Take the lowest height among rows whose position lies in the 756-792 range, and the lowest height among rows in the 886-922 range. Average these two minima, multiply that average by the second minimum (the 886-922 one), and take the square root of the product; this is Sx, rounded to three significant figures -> 26.7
